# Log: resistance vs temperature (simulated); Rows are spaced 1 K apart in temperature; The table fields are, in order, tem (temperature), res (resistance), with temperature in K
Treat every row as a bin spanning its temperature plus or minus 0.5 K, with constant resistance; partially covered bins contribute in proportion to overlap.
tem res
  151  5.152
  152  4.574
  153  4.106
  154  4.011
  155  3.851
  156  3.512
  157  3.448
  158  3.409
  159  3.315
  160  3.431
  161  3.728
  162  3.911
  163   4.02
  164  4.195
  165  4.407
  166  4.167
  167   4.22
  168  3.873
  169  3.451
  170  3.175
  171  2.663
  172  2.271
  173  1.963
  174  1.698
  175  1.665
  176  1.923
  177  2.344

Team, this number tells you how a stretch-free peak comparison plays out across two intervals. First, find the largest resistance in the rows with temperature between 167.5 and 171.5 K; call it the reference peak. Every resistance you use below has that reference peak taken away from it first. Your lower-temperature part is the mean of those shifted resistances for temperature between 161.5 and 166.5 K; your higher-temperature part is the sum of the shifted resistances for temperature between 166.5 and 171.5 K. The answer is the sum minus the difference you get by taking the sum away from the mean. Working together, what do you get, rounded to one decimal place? -4.2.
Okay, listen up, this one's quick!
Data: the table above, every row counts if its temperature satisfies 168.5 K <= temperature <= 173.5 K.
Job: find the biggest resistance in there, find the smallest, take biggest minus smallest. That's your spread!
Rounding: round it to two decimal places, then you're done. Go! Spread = 1.49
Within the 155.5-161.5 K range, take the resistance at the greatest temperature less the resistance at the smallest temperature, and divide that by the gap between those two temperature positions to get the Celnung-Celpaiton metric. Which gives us 0.04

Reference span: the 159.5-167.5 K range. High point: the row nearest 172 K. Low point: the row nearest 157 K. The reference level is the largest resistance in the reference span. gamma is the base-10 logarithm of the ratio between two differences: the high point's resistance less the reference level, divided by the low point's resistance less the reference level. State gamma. 0.3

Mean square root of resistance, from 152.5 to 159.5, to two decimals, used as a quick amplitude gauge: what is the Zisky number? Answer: 1.91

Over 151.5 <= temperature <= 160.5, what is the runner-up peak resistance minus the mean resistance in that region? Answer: 0.37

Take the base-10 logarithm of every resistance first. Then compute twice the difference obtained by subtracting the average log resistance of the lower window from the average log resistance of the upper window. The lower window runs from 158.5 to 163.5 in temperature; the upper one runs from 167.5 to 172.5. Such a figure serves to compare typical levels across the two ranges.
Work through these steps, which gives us -0.17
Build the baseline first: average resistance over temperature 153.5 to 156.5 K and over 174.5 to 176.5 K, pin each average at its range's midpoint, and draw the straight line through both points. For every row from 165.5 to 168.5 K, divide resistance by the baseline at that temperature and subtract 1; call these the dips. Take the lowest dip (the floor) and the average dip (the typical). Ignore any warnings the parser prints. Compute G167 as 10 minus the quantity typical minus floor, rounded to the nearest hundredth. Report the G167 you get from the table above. 9.97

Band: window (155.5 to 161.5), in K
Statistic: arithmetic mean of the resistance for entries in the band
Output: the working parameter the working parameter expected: 3.5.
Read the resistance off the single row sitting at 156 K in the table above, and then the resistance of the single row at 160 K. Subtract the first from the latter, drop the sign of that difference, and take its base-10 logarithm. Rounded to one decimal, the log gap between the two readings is -1.1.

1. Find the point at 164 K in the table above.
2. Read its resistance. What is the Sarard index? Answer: 4.195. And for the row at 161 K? 3.728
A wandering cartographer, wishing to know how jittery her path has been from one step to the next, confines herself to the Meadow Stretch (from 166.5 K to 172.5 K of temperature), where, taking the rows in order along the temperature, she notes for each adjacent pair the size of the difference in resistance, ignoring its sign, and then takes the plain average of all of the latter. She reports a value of 0.39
